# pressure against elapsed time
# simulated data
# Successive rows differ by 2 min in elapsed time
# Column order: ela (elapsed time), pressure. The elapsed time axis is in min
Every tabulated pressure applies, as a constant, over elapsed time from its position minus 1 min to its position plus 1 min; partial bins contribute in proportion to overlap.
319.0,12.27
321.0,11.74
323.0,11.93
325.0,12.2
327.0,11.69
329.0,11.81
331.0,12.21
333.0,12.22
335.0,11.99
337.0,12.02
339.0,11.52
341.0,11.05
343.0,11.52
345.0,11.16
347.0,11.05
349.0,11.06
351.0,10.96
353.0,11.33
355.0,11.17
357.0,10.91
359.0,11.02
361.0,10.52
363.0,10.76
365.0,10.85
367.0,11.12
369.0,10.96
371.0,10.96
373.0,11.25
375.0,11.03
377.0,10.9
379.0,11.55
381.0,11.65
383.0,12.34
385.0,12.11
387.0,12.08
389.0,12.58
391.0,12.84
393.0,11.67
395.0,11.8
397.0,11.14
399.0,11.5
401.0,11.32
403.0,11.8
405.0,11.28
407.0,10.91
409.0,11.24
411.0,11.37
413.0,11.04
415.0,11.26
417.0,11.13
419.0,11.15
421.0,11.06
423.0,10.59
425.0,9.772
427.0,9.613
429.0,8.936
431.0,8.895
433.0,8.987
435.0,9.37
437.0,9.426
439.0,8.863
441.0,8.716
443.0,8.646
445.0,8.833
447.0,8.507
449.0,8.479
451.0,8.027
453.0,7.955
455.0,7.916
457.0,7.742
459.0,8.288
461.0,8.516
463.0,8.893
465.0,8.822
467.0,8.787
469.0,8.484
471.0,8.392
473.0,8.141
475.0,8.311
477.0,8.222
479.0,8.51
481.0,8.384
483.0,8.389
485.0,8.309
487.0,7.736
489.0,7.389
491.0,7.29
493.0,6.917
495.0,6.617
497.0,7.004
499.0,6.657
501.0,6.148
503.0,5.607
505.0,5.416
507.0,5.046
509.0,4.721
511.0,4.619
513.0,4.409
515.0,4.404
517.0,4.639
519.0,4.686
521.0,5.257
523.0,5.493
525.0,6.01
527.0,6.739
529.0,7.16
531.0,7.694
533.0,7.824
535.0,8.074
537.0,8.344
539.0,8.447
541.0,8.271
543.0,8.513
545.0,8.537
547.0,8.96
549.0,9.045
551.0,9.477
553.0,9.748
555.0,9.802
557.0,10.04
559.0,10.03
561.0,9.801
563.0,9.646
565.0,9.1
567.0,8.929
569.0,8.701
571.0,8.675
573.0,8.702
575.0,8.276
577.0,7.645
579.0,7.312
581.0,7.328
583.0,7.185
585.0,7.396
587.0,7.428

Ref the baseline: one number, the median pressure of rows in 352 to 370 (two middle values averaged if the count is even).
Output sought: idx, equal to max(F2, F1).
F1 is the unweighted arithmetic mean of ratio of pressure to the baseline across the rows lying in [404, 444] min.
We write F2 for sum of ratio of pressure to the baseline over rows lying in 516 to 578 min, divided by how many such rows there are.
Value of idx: 0.92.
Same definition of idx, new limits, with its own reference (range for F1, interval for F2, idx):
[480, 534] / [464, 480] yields 0.77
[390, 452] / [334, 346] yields 1.05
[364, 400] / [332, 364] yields 1.06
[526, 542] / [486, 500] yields 0.71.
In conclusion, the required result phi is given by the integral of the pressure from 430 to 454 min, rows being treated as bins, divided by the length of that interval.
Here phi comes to 8.7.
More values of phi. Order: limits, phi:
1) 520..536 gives 6.8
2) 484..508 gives 6.7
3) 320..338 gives 12.0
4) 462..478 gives 8.5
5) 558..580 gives 8.8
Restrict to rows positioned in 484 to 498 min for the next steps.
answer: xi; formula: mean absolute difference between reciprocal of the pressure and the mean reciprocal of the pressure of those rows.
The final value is 0.008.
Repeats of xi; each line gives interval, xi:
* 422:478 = 0.006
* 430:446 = 0.003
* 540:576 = 0.006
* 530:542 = 0.004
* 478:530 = 0.032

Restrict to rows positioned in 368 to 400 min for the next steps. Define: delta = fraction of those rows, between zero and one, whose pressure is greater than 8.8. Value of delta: 1.00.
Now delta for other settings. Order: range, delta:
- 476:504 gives 0.00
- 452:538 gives 0.05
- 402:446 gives 0.91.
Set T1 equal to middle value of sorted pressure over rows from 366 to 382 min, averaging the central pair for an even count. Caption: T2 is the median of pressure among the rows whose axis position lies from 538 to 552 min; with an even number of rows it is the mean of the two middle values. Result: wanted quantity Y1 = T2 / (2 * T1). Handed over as 0.385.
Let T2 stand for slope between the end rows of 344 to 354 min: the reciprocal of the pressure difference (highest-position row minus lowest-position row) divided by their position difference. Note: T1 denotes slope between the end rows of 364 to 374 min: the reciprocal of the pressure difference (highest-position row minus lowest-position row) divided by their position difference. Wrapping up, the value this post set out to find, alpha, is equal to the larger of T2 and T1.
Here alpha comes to 0.000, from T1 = -0.0004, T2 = -0.0002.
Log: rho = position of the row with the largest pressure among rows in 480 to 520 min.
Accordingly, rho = 483.0 min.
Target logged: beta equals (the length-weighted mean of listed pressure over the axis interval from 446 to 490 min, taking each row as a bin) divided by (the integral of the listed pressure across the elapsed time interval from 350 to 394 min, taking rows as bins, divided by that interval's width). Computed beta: 0.73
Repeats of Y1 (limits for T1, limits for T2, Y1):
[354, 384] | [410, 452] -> 0.425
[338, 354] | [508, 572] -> 0.378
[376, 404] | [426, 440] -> 0.383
